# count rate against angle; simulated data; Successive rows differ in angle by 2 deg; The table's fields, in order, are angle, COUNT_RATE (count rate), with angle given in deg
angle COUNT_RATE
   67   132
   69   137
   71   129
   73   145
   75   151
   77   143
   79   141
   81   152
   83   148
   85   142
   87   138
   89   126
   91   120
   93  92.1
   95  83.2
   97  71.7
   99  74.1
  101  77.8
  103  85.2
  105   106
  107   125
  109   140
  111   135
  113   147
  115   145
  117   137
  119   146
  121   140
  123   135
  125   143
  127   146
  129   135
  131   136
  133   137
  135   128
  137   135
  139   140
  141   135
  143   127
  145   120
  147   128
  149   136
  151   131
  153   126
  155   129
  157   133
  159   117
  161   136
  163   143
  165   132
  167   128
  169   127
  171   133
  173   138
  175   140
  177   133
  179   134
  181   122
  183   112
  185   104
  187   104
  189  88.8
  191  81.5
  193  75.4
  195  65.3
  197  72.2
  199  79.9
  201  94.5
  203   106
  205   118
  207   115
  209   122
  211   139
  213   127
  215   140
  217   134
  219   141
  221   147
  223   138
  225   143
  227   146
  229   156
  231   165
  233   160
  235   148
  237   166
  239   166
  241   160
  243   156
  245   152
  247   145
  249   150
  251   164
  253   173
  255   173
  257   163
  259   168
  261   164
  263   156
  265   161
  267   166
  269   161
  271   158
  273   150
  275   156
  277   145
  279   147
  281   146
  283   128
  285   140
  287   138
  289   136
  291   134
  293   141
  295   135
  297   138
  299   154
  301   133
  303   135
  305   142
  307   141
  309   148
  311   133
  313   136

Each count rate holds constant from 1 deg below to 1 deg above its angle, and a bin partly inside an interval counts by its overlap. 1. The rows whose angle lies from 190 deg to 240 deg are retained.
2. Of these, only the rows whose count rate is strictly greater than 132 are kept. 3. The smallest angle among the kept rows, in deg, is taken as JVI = 211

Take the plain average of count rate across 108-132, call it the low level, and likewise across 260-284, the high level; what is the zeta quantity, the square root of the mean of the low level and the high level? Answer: 12.1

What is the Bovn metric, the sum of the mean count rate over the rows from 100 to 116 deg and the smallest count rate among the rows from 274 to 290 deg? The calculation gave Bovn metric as 248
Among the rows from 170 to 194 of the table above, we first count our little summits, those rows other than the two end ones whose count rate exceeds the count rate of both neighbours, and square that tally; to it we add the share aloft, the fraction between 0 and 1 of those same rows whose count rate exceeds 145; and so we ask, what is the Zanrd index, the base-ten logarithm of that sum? 0.60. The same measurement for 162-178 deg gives 0.00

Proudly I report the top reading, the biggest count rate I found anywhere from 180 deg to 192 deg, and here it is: 122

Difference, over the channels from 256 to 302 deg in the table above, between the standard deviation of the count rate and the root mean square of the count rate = -137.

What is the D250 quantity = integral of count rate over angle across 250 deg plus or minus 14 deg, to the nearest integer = 4512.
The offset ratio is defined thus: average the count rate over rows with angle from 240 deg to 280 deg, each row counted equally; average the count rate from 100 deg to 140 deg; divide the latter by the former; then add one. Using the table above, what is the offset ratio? 1.83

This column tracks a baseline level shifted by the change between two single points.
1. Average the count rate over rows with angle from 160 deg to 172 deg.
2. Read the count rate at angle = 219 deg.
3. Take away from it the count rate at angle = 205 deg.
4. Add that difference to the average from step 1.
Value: 156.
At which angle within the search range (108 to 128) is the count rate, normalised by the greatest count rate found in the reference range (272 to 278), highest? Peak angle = 113 deg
